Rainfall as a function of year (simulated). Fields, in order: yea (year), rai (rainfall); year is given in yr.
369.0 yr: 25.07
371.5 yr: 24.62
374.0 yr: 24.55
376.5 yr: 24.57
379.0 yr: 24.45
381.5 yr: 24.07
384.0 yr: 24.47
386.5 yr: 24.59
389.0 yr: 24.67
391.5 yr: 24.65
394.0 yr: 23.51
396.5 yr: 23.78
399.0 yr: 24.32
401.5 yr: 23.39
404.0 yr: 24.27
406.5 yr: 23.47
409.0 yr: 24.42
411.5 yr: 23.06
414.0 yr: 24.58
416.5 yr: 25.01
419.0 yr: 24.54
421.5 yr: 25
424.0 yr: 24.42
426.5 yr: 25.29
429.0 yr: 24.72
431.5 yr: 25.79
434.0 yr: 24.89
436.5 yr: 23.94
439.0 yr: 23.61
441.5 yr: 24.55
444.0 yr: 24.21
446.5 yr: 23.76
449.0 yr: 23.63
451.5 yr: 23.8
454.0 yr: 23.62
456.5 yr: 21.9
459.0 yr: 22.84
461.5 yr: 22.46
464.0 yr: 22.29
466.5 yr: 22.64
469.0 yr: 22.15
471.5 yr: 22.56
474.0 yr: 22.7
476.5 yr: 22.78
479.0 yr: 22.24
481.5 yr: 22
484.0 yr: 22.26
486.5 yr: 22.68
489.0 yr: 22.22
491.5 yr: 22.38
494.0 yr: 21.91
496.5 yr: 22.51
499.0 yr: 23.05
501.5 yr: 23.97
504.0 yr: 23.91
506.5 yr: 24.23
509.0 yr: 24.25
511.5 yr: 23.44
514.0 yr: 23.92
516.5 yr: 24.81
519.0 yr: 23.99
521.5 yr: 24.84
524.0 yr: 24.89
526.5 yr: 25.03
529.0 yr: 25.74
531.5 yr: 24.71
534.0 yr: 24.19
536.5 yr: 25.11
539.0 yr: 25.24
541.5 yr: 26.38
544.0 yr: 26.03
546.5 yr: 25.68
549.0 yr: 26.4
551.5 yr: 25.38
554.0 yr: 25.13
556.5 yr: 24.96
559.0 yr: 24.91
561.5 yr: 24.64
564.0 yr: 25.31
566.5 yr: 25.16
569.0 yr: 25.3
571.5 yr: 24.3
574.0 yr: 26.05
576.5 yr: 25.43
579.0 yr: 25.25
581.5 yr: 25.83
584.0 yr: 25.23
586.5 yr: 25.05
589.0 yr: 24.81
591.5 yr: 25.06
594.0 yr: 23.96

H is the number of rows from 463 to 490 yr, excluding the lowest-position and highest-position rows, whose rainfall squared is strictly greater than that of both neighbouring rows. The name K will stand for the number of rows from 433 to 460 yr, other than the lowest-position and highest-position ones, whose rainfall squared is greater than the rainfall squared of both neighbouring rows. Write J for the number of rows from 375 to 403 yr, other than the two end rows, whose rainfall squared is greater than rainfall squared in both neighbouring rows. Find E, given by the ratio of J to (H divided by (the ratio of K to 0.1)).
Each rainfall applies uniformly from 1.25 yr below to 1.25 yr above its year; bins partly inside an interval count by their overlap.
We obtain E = 13.3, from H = 3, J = 2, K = 2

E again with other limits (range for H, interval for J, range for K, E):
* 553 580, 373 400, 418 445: 26.7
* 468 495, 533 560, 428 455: 20.0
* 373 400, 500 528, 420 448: 30.0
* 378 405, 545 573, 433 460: 30.0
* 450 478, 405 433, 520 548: 40.0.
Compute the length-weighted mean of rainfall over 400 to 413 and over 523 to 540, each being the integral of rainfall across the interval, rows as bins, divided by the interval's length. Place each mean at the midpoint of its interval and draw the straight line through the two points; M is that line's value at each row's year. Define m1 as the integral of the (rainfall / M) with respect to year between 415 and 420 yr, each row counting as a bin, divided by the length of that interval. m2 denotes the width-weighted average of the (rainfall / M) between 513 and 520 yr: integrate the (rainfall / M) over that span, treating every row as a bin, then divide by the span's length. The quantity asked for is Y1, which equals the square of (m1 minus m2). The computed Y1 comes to 0.0038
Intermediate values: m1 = 1.04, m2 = 0.98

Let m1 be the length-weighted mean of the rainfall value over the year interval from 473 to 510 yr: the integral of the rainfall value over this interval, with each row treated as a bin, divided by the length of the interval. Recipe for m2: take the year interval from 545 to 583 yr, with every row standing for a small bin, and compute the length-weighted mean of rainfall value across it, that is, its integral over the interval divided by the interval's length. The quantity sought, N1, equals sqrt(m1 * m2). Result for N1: 24.1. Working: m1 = 22.9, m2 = 25.3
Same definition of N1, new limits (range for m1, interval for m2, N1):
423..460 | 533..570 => 24.7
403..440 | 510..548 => 24.7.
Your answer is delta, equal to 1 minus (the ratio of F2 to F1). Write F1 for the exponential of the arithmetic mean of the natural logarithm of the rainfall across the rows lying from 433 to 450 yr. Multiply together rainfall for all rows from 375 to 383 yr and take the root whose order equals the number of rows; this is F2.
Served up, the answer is -0.01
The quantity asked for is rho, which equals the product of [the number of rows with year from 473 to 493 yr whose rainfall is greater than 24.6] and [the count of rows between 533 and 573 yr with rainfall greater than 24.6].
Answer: 0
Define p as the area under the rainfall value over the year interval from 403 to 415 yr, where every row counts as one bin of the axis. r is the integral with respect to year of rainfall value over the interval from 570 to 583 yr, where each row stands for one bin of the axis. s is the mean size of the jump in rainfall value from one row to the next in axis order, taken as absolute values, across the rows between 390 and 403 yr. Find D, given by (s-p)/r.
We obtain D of -0.87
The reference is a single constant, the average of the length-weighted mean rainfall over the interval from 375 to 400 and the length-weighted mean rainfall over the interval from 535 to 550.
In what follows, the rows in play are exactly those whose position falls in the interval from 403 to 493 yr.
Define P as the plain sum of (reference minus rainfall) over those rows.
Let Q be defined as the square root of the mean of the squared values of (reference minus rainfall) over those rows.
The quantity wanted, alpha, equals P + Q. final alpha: 57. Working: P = 55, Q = 1.9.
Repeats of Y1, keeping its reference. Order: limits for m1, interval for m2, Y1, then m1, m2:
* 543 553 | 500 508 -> 0.0032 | 1.03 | 0.97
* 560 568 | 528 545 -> 0.0005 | 0.99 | 1.01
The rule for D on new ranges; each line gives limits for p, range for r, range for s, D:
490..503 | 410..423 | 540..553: -0.93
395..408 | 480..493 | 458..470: -1.07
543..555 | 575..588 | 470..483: -0.94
